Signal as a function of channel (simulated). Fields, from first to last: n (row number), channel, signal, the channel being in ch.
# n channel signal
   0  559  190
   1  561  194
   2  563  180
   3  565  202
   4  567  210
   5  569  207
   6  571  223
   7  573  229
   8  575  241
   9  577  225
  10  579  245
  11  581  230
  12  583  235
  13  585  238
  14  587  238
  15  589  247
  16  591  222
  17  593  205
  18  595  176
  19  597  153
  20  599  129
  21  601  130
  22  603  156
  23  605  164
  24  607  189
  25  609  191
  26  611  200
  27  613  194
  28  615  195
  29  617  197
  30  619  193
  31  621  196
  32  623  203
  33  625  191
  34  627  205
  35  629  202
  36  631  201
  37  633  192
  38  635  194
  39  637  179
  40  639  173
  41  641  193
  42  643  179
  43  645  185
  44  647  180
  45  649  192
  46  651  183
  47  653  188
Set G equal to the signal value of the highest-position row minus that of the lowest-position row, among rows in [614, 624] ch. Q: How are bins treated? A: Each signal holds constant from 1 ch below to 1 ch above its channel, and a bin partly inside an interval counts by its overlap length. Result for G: 8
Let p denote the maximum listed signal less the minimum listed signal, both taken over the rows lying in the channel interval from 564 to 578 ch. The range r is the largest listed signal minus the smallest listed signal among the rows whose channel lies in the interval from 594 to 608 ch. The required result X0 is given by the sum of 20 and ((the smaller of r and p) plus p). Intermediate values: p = 39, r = 60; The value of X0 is 98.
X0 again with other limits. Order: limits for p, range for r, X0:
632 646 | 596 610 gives 62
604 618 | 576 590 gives 78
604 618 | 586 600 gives 92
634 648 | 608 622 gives 50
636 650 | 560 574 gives 60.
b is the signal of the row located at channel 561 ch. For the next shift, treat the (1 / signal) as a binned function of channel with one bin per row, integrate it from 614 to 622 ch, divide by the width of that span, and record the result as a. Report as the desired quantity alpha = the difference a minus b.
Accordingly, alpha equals -194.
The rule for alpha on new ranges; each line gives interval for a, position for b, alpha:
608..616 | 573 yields -229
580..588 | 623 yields -203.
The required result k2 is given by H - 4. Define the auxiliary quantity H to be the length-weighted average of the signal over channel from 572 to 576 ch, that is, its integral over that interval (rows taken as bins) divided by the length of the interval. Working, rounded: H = 235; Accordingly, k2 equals 231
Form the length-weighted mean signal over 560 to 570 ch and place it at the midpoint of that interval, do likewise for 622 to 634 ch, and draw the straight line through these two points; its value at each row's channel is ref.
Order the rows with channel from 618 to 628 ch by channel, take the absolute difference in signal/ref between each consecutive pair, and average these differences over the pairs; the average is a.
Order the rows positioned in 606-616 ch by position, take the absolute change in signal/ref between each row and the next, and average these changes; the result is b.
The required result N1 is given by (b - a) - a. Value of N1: -0.068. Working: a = 0.045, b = 0.023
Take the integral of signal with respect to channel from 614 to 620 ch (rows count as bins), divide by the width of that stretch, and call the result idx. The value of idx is 195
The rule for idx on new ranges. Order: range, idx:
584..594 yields 230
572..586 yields 235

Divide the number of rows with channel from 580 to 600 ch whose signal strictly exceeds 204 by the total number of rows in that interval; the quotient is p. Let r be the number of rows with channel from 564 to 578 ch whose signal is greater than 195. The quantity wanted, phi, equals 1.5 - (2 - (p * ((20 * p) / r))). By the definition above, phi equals 0.90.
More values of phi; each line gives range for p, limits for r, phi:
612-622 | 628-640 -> -0.50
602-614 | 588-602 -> -0.50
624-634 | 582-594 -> -0.37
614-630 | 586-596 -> -0.42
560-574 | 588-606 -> 1.68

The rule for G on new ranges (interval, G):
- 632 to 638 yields -13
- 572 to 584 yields 6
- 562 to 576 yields 61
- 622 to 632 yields -2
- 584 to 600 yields -109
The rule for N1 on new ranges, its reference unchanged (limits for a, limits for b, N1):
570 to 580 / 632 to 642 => -0.082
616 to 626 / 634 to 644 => 0.004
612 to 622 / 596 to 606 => 0.049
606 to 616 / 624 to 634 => -0.011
